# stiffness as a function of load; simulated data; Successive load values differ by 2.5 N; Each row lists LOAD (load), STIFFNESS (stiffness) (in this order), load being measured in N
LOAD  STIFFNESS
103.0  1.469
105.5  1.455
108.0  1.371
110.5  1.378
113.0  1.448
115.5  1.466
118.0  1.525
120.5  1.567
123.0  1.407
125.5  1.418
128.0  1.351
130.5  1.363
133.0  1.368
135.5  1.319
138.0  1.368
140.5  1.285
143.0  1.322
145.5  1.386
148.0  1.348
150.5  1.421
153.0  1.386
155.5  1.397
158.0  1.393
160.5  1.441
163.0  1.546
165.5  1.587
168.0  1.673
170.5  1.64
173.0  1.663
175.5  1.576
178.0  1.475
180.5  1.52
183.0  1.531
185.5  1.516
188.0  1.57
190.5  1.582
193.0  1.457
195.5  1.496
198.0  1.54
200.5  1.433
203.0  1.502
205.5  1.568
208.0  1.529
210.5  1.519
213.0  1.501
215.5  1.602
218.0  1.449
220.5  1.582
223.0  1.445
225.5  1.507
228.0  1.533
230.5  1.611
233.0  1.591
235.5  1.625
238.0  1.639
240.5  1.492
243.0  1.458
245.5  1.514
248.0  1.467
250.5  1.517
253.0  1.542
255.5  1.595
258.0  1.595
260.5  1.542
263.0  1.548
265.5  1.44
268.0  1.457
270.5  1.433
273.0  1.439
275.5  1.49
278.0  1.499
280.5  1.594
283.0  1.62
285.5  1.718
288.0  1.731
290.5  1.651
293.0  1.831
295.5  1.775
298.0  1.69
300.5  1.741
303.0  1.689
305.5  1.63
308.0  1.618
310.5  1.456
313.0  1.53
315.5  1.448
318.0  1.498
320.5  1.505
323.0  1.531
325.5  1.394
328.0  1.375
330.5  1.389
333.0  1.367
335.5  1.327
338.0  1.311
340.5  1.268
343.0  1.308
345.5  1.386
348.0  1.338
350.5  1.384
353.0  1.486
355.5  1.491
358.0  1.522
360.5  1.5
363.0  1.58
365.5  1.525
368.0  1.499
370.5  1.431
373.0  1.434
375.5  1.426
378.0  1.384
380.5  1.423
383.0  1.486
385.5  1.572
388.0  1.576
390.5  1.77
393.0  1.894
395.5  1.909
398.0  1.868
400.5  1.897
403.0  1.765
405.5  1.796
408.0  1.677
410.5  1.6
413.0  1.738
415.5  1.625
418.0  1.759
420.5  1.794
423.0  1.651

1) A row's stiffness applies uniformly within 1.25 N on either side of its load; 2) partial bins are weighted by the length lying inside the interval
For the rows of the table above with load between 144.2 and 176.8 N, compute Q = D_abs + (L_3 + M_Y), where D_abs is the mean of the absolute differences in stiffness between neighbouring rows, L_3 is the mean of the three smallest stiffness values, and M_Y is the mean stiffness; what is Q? 2.92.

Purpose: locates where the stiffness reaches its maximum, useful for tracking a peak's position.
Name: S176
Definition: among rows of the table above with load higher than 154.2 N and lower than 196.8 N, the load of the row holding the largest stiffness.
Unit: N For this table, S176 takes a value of 168.0 N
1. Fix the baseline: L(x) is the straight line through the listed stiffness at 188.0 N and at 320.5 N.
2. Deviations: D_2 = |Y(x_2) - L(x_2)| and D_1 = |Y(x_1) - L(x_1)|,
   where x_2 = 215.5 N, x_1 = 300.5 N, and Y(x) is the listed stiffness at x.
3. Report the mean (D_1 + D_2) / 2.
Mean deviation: 0.14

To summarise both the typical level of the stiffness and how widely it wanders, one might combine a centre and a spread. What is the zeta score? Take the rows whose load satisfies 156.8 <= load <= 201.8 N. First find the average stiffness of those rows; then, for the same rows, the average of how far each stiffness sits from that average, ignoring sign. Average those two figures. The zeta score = 0.799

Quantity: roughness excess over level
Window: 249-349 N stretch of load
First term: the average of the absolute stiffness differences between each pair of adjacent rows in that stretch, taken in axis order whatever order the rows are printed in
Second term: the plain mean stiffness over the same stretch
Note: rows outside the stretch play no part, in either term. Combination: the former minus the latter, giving -1.47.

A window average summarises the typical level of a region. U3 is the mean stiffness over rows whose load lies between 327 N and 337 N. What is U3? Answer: 1.36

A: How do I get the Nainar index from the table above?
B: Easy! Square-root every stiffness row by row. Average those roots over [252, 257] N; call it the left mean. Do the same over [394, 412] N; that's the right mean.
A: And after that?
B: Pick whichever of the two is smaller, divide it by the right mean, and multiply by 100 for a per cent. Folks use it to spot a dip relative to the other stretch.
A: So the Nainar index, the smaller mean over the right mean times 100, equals 94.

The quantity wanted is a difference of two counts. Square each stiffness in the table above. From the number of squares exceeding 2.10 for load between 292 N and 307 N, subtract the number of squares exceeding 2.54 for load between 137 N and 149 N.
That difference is 6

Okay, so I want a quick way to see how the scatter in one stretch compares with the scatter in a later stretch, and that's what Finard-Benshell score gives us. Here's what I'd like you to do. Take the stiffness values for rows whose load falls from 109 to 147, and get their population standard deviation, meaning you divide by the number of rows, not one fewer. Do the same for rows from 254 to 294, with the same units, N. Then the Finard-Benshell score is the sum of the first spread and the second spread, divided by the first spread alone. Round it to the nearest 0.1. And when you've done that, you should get 2.5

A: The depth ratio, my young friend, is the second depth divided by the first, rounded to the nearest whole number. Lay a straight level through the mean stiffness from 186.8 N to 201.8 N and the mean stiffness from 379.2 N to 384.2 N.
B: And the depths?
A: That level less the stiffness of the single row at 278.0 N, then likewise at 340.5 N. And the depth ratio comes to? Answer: -16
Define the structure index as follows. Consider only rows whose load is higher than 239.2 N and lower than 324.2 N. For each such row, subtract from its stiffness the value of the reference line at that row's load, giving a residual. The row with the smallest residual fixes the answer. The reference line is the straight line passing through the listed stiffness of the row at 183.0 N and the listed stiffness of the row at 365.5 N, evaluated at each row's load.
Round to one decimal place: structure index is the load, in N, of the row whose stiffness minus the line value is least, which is 270.5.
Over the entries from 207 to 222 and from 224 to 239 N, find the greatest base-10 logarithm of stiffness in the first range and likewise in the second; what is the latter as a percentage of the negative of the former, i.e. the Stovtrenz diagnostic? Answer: -105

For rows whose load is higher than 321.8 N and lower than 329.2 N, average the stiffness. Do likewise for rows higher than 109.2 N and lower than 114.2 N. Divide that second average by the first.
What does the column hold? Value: 0.99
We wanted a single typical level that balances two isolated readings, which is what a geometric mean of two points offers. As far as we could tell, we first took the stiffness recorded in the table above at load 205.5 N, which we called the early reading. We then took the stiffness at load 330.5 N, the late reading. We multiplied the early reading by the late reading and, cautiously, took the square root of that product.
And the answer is 1.48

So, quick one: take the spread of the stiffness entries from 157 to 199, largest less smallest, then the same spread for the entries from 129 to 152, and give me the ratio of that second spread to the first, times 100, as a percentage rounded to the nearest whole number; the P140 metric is 49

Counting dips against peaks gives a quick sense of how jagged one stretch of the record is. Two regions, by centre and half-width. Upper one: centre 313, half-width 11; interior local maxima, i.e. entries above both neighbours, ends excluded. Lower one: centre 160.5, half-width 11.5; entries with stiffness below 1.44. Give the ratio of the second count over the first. 4.0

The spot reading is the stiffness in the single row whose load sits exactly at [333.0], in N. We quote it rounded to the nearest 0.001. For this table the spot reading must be 1.367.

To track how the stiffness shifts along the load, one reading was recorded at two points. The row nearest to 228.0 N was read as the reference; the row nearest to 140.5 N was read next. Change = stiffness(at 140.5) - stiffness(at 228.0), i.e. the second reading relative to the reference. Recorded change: -0.25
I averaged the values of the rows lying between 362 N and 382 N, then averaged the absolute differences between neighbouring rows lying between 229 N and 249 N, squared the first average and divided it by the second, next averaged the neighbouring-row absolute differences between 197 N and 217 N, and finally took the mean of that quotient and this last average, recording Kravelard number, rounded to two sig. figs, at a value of 21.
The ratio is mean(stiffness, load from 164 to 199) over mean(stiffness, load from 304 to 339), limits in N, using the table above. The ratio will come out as 1.07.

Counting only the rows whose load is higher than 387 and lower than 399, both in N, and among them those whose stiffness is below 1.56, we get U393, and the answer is 0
